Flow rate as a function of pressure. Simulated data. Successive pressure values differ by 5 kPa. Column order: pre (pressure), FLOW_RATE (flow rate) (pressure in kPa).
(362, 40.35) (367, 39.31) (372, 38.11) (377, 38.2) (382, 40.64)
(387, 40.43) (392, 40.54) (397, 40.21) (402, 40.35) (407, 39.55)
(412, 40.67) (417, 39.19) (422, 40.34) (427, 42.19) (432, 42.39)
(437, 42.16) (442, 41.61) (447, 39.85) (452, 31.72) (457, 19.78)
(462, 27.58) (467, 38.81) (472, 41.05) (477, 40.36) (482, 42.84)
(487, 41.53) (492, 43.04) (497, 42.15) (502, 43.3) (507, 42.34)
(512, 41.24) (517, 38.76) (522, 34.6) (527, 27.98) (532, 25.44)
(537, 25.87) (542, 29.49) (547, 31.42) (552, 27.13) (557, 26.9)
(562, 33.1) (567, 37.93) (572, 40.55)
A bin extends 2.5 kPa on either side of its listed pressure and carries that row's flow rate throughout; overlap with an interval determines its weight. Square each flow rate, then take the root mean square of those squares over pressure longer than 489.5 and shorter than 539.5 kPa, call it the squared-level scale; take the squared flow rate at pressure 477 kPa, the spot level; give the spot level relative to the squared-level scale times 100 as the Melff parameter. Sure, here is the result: 111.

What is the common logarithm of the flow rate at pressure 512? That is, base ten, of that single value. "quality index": 1.62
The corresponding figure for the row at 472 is 1.61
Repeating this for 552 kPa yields 1.43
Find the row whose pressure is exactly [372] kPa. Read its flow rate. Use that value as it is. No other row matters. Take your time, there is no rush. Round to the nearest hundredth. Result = 38.11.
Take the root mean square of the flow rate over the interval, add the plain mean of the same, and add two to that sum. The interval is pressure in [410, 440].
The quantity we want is 84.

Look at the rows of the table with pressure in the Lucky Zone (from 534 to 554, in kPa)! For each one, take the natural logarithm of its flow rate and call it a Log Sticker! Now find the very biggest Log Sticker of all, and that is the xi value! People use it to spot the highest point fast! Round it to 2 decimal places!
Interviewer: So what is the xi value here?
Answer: 3.45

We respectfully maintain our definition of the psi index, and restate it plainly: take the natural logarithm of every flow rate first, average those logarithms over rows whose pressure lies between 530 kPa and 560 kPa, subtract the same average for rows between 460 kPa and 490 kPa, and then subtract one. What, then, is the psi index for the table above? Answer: -1.33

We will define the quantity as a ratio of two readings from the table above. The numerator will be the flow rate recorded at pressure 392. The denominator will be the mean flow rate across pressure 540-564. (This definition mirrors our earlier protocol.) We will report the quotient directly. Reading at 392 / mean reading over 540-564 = 1.4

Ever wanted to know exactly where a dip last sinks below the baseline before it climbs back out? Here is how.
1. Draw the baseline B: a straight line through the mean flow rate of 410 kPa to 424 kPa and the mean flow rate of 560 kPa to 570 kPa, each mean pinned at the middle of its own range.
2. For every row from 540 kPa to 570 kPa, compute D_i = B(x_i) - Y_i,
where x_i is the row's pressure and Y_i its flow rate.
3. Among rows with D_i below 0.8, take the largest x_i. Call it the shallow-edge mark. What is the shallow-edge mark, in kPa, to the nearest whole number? 567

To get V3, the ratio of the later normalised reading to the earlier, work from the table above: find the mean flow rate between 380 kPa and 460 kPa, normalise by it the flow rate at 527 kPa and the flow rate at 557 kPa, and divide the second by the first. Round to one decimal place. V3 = 1.0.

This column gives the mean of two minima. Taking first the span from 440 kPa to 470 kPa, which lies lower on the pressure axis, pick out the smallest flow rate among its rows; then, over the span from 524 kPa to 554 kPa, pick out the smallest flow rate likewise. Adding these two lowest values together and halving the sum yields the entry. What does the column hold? 23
